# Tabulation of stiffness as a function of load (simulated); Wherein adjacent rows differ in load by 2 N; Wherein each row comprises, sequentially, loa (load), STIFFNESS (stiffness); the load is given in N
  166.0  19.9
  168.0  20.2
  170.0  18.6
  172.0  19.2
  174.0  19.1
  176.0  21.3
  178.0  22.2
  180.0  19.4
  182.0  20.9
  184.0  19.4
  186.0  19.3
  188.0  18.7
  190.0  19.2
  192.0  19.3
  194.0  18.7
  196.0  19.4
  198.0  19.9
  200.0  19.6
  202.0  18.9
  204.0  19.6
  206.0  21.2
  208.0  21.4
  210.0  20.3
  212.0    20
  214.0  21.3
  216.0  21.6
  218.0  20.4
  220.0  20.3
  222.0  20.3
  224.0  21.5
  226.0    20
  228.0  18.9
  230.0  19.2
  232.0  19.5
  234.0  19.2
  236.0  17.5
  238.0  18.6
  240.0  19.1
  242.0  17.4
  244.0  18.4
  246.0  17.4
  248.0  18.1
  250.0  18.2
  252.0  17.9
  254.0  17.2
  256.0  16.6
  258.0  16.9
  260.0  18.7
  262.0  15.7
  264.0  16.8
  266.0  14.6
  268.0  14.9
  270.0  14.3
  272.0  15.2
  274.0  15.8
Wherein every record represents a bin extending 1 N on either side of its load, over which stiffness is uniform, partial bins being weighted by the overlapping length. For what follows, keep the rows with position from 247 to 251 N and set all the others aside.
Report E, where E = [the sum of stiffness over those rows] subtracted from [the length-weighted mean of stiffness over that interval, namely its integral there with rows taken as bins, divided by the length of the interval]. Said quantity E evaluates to -18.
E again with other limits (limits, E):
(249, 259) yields -69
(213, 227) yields -125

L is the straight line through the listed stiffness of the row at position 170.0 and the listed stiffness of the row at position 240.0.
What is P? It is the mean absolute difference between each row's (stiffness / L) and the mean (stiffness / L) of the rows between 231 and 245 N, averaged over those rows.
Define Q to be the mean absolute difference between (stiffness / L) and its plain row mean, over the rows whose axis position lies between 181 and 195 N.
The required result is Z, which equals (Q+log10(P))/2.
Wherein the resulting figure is -0.71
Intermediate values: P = 0.04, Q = 0.025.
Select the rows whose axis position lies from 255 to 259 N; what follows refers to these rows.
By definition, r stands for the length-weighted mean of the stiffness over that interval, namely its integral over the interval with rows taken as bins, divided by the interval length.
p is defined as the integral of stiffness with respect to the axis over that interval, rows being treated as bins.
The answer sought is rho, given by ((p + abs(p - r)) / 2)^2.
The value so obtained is 3437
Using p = 67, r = 17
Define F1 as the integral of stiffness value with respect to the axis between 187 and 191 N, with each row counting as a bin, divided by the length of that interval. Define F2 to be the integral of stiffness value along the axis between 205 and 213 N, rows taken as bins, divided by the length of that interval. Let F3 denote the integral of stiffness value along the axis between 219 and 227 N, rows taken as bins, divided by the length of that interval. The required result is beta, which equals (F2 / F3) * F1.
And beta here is 19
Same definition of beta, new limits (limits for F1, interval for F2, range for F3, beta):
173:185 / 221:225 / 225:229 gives 22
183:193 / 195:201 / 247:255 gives 21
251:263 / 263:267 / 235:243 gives 15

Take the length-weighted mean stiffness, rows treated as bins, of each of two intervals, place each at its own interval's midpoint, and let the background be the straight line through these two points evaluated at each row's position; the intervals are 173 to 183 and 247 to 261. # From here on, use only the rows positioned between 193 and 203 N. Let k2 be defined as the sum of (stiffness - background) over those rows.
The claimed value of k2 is -2.6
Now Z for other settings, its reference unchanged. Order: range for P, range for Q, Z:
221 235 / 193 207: -0.70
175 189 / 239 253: -0.60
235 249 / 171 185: -0.74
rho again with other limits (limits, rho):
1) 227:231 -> 4446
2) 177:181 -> 5300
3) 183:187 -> 4587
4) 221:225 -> 5351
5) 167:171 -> 4610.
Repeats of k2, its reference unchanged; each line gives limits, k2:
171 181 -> -2.1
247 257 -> -0.7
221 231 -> 6.2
